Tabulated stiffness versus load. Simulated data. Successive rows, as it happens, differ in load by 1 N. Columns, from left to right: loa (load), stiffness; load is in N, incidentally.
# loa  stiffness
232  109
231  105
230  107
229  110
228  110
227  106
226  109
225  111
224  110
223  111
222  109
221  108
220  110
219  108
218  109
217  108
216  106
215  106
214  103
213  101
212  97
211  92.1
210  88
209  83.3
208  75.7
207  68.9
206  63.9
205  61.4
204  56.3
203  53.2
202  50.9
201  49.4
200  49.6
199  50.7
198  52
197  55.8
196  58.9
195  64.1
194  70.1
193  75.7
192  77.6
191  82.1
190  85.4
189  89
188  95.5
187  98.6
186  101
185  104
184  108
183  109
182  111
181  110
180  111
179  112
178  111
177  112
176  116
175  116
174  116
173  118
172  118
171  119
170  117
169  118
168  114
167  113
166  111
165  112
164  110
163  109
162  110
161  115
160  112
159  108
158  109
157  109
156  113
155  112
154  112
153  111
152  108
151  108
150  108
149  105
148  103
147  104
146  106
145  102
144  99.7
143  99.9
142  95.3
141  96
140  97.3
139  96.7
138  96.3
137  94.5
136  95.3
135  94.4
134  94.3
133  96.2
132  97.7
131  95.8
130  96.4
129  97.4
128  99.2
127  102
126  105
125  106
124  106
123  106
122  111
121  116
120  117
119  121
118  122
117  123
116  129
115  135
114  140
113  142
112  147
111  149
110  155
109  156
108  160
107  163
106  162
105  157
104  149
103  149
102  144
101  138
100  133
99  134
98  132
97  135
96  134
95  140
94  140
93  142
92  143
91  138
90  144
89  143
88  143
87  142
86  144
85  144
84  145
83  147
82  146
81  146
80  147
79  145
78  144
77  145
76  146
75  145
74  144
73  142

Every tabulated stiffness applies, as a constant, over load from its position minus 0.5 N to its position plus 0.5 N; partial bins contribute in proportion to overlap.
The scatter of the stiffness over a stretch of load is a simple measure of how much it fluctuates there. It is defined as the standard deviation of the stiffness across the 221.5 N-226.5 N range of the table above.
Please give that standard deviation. 1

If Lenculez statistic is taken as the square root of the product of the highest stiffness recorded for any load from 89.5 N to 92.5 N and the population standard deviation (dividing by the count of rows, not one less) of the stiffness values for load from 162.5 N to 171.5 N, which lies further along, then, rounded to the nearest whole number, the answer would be 22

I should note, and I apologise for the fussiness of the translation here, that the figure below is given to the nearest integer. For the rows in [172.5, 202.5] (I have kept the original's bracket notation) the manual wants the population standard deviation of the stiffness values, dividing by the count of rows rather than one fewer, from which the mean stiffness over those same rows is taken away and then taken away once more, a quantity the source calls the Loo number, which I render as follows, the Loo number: -153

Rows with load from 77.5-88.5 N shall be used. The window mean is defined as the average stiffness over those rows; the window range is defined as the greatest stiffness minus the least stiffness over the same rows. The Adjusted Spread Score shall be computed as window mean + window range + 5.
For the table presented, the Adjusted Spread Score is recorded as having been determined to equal 155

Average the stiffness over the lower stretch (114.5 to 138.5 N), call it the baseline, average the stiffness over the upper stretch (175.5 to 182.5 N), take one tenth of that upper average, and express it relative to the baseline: 0.105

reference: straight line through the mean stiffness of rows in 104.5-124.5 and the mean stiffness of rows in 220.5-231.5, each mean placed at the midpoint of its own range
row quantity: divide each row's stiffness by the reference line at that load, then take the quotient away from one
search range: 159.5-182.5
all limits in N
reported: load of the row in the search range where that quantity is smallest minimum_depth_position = 171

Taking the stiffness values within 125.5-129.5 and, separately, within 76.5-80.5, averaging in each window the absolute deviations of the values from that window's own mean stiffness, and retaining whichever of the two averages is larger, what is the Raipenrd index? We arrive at 2.6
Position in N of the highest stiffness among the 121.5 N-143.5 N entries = 122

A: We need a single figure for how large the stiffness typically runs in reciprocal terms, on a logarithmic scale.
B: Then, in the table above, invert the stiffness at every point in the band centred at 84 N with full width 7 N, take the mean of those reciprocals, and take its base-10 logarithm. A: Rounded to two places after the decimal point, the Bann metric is -2.16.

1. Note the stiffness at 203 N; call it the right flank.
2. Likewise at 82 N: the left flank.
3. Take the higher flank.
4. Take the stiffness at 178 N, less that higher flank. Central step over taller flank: -35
